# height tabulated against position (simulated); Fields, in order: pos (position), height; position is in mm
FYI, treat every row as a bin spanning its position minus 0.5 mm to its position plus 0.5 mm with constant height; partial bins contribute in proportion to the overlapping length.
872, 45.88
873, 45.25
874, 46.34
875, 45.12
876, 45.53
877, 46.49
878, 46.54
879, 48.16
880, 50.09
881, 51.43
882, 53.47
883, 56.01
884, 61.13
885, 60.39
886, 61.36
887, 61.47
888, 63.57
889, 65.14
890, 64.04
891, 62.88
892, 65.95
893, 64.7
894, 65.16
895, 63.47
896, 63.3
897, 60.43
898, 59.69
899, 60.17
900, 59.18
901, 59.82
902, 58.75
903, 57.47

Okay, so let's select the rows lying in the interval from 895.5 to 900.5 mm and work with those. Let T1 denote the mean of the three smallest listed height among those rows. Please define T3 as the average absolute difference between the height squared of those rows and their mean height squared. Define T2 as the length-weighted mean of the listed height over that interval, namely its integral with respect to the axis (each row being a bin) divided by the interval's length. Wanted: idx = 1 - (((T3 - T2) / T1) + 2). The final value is -2.3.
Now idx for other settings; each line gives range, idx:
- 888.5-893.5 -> -1.7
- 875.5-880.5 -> -2.9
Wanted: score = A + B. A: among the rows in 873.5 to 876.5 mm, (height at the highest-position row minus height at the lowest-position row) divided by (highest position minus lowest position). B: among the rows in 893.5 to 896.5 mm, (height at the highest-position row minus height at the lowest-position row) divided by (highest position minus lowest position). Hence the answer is -1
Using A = -0.4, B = -0.9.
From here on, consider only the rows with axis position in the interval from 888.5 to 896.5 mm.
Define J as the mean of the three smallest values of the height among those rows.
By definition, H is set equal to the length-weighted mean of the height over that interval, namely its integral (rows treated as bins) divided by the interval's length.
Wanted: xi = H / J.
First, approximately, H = 64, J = 63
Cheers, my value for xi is 1.02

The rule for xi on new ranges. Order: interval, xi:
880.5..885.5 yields 1.05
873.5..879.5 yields 1.02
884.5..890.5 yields 1.03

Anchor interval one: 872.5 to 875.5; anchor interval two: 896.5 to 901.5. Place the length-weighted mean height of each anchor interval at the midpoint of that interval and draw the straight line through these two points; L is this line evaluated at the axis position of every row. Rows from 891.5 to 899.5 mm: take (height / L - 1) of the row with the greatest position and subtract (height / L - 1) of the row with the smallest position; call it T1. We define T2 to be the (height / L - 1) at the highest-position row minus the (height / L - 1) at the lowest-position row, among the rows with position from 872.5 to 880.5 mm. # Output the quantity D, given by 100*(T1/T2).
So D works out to -1052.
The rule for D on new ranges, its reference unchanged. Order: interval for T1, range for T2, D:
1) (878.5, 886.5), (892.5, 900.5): -105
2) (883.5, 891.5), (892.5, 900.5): 33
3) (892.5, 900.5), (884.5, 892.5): -1037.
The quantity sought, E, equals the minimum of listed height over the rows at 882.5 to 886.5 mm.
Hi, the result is 56.01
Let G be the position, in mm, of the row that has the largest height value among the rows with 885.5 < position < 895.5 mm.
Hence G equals 892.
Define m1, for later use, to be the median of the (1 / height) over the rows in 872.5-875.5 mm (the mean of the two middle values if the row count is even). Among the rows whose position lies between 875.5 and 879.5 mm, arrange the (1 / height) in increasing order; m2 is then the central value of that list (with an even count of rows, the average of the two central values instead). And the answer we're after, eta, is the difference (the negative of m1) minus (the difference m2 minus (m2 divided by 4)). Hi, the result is -0.0382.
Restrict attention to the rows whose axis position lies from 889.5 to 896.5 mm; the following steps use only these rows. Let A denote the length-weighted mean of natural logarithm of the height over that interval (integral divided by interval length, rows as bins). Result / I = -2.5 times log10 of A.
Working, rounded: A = 4.16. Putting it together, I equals -1.55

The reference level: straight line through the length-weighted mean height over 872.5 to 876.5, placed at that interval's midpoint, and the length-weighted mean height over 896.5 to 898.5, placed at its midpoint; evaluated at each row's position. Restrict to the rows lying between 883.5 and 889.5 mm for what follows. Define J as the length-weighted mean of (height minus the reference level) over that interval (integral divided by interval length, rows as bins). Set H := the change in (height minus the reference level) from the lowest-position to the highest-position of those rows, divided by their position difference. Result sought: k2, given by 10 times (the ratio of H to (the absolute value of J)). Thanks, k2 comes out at 0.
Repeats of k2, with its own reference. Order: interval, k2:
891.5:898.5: -4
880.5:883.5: 5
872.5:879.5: -5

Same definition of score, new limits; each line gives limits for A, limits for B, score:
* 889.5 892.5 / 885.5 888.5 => 2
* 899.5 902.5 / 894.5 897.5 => -2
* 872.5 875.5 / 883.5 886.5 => 0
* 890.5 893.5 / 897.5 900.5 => 1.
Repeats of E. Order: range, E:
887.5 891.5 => 62.88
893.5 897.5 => 60.43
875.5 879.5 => 45.53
